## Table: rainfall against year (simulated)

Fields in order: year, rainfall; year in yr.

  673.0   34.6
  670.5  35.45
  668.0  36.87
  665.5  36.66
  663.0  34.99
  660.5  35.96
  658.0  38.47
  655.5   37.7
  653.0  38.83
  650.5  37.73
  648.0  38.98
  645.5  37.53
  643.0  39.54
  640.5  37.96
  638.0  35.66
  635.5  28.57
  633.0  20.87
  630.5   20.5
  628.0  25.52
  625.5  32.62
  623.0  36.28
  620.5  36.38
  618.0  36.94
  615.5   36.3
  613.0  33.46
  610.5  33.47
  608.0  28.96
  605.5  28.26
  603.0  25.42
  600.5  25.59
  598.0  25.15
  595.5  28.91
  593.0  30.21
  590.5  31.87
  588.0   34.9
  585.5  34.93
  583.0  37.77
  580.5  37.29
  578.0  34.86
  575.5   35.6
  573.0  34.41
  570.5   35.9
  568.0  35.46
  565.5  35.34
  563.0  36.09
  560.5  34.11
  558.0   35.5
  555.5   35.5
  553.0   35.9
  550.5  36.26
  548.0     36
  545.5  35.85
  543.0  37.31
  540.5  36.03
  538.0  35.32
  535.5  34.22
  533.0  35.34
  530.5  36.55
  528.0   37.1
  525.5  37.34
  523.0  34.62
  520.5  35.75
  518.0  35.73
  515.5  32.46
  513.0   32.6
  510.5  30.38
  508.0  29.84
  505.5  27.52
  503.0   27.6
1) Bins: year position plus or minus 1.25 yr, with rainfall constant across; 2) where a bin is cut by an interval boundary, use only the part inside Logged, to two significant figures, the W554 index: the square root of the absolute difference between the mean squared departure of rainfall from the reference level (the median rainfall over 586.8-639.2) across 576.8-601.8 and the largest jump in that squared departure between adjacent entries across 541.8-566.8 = 1.8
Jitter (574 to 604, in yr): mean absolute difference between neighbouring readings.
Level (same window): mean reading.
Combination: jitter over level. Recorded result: 0.048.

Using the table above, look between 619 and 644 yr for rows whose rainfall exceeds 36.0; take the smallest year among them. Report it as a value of 620.5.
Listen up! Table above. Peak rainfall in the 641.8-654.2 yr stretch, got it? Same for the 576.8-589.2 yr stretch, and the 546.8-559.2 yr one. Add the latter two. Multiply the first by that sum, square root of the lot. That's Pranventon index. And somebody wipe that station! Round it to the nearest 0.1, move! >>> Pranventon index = 54.1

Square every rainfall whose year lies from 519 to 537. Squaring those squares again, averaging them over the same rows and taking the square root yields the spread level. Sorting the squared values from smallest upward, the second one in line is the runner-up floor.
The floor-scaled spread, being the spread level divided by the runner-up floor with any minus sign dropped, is 1.1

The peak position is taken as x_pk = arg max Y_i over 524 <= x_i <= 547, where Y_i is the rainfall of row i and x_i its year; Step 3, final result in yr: 525.5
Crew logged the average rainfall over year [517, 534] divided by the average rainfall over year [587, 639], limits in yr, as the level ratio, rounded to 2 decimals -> 1.19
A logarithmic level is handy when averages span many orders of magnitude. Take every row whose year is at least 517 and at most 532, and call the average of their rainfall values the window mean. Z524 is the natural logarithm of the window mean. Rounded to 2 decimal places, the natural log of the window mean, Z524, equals 3.59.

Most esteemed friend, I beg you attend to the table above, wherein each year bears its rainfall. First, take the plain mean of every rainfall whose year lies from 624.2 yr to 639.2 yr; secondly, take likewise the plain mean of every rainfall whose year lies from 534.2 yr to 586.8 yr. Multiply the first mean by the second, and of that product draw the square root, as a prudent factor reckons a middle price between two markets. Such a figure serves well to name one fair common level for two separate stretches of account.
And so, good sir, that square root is 31.2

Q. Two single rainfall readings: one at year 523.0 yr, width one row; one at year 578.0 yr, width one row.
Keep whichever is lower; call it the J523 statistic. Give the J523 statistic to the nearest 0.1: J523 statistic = 34.6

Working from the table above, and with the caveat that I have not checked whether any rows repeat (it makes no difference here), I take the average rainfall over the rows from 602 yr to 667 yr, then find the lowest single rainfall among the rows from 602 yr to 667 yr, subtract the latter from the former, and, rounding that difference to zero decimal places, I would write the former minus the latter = 13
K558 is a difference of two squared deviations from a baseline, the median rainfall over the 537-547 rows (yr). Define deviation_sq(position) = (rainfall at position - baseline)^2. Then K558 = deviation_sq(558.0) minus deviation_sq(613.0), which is -6.0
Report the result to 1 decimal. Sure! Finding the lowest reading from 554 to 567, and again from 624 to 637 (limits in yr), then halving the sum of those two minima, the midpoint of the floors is 27.3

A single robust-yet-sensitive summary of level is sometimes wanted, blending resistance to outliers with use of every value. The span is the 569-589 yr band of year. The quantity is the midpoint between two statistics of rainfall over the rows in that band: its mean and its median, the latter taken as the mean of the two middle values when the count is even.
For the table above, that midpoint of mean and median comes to 35.5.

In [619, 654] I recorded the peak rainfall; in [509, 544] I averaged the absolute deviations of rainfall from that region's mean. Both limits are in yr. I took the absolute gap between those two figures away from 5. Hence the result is -33.0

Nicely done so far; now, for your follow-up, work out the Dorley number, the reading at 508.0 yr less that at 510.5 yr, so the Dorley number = -0.5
